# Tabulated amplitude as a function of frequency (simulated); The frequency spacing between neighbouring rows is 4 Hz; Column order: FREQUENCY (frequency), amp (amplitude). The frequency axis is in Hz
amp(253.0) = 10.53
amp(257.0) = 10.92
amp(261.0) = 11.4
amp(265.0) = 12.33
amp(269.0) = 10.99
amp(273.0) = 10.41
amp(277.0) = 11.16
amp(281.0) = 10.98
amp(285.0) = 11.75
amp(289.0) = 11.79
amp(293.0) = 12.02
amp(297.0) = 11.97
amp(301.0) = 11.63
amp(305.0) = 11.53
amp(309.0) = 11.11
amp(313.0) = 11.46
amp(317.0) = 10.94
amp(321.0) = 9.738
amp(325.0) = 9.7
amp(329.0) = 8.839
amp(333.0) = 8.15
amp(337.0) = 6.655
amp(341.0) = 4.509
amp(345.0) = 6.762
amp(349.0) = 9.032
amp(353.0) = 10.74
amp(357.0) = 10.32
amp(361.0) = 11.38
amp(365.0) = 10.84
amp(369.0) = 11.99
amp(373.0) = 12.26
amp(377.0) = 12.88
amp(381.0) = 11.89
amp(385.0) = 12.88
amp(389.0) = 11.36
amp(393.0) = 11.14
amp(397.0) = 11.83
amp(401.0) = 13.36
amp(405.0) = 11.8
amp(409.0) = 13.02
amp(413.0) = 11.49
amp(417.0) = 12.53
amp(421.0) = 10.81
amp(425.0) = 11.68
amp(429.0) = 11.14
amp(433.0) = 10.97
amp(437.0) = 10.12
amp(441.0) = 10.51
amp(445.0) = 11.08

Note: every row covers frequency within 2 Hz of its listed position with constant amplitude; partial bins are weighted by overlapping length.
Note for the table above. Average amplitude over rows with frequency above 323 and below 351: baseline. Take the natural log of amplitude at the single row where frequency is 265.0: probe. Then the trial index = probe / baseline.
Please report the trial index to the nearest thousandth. 0.328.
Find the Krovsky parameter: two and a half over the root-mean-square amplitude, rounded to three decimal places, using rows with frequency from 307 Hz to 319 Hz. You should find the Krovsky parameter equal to 0.224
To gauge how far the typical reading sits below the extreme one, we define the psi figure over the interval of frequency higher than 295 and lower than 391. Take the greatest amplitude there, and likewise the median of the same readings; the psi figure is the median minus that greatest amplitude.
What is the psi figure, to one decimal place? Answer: -1.9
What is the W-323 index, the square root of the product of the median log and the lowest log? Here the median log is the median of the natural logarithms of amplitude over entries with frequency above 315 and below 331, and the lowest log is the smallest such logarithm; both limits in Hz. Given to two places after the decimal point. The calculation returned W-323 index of 2.23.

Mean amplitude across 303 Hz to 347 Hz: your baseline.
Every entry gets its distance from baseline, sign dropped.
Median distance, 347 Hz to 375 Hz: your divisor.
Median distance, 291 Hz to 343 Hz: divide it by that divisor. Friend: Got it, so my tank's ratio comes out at 1.3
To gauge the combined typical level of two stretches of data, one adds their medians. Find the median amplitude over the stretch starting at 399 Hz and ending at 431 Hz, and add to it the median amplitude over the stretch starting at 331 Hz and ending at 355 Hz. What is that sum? 19.2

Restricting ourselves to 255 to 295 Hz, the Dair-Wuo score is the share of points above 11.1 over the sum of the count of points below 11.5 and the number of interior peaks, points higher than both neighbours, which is 0.075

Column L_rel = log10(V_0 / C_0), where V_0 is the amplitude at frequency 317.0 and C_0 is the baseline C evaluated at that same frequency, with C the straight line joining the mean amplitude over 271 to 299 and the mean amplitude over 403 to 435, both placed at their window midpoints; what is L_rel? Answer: -0.022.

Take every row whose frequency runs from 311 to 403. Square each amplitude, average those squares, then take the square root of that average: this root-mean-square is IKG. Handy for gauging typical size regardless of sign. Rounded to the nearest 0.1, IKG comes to 10.6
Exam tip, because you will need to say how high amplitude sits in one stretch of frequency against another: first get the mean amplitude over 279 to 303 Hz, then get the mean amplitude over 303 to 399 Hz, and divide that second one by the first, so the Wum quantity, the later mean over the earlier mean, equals 0.88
